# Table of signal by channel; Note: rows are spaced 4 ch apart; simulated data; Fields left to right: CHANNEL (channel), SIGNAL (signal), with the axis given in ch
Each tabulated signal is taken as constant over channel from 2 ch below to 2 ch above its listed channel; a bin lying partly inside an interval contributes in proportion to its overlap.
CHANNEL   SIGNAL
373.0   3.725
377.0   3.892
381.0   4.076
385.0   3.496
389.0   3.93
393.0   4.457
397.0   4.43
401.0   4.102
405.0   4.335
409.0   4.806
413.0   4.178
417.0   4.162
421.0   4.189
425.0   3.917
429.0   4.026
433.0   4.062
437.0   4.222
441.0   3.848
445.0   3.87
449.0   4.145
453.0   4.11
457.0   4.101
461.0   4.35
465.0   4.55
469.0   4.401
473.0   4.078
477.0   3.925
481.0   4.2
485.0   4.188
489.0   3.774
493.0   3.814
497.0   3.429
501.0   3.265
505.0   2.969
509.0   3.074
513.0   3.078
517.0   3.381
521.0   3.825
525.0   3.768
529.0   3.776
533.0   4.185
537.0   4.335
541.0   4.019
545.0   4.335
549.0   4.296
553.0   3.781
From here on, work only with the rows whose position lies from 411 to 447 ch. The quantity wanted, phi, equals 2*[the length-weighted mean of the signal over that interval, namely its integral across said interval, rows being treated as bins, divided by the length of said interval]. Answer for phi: 8.11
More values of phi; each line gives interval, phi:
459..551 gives 7.74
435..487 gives 8.31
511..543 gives 7.59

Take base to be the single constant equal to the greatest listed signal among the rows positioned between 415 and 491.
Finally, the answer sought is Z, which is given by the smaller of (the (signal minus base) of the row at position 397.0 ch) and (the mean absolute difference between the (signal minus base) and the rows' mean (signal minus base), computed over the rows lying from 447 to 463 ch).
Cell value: -0.1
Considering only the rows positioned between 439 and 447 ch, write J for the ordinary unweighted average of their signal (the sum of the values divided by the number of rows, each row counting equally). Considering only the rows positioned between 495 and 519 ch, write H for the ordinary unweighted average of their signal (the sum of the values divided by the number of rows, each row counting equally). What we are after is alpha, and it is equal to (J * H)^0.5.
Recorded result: 3.5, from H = 3.20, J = 3.86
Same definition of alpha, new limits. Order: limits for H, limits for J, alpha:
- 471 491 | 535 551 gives 4.1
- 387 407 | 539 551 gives 4.2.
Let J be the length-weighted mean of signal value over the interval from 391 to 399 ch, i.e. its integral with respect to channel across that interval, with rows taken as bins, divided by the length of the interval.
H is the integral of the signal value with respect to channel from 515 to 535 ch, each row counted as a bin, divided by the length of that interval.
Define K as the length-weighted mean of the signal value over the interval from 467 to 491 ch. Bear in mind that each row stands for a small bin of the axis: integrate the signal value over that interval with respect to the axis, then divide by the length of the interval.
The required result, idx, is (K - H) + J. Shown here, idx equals 4.8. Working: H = 3.79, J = 4.44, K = 4.1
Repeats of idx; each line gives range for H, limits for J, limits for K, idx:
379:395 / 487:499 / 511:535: 3.4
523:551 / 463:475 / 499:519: 3.4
